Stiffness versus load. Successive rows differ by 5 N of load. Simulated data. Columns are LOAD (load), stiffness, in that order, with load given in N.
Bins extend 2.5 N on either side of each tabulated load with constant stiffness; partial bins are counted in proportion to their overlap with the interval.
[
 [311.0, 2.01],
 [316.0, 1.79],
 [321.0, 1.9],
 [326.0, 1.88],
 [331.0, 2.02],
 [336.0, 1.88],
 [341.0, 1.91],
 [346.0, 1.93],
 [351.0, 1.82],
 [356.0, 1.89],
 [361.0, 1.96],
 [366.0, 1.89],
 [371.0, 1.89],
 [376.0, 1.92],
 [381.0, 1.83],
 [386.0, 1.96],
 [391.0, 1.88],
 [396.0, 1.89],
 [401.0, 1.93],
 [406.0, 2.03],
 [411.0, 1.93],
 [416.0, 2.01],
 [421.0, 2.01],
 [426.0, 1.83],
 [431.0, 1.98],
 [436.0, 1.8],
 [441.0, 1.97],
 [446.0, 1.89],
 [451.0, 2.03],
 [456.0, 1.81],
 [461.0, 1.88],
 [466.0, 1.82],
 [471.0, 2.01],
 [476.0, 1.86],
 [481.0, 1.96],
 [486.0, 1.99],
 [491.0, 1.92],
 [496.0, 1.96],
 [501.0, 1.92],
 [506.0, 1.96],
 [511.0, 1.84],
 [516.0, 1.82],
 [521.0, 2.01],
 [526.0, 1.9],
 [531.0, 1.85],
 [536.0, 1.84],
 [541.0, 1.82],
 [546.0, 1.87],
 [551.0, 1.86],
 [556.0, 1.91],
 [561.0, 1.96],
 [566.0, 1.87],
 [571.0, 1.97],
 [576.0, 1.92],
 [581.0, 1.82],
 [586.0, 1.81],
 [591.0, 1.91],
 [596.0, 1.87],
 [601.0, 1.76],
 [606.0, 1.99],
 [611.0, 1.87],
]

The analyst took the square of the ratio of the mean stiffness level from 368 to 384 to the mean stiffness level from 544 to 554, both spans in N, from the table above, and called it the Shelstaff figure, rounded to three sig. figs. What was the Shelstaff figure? 1.02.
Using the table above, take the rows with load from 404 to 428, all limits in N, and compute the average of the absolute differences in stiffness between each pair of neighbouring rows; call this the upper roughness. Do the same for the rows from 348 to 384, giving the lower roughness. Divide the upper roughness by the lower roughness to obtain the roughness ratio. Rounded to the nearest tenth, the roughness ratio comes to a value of 1.6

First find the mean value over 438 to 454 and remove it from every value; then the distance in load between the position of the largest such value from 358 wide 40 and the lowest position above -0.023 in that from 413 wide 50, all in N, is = 45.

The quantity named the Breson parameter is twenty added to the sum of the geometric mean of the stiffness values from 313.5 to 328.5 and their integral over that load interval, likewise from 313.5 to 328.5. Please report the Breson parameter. 49.7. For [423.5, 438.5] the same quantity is 49.9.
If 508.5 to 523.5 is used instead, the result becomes 50.2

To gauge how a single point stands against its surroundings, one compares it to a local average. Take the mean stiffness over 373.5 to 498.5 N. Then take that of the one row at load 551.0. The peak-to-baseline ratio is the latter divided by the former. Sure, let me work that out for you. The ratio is 0.97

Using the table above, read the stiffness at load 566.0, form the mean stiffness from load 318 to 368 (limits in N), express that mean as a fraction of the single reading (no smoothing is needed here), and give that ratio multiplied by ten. 10.2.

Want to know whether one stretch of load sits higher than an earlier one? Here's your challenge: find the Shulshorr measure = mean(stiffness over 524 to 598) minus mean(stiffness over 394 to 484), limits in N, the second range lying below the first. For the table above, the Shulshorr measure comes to -0.046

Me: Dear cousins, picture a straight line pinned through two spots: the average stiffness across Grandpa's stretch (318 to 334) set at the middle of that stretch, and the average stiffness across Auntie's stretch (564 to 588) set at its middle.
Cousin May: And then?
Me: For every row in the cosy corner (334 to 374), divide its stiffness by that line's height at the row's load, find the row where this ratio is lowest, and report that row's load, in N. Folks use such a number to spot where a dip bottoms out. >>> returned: 351.0 N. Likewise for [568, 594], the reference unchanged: 586.0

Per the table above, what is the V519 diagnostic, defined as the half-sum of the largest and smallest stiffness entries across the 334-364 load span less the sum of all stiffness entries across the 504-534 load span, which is -9.49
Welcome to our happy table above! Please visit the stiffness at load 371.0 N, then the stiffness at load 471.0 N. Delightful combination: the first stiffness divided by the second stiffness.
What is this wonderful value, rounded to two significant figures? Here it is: 0.94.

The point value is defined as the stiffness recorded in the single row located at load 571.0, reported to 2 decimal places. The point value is 1.97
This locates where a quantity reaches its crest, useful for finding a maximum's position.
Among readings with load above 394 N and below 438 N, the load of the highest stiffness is 406.0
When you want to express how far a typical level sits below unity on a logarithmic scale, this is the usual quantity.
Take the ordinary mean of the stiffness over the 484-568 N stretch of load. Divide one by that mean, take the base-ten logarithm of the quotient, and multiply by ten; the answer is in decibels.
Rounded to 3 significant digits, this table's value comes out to -2.79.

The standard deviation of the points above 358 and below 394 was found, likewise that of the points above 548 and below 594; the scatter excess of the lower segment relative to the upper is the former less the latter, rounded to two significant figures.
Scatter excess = -0.010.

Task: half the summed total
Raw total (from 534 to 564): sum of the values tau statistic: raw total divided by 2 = 5.63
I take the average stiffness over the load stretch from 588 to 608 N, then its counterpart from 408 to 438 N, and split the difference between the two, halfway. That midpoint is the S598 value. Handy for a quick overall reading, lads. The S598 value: 1.90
